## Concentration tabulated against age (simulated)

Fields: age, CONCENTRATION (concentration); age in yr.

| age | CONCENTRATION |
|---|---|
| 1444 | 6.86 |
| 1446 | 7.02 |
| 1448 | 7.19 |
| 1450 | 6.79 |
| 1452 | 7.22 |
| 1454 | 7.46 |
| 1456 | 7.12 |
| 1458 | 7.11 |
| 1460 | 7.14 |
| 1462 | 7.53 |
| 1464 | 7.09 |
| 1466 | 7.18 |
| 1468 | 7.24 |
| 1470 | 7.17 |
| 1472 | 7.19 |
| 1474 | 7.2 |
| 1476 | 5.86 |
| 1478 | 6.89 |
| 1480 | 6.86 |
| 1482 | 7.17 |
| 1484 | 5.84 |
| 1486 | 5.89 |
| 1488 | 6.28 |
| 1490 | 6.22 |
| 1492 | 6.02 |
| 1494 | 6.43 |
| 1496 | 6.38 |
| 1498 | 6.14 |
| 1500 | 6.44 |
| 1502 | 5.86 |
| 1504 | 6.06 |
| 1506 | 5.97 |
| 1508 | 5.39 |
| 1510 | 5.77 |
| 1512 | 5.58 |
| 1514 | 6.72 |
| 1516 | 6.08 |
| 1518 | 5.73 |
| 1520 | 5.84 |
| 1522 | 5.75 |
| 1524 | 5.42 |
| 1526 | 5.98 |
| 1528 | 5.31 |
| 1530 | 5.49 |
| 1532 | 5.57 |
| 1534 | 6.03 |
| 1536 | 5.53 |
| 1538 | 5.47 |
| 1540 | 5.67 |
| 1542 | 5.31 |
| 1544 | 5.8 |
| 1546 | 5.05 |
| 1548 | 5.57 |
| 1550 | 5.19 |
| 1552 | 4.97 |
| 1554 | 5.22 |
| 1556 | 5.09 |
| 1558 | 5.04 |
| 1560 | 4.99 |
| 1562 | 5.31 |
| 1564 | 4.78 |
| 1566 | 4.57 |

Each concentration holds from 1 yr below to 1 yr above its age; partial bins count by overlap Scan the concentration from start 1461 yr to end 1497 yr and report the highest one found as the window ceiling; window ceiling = 7.53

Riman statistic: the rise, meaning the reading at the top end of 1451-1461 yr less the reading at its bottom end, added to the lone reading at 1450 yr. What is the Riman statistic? 6.7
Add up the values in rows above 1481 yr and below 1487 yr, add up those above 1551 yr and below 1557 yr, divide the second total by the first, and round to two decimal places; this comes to 0.81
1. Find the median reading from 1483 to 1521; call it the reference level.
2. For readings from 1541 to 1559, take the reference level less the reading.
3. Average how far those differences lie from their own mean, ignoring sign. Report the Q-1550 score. 0.21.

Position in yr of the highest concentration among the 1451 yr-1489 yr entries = 1462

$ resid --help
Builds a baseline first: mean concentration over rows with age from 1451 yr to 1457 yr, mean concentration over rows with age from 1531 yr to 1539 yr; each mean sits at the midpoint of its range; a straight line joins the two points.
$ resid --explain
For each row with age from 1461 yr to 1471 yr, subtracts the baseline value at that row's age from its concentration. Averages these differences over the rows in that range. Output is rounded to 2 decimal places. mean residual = 0.21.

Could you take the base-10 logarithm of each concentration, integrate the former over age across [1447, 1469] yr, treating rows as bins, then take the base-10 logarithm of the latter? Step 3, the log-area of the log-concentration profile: 1.28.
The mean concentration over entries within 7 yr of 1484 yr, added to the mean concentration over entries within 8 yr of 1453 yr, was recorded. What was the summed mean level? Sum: 13.6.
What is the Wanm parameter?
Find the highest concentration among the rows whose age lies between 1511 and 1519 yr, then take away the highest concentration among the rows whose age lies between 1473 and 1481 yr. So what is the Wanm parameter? -0.5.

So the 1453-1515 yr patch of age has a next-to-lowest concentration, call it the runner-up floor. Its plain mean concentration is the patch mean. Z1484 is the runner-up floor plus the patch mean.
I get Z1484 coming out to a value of 12.1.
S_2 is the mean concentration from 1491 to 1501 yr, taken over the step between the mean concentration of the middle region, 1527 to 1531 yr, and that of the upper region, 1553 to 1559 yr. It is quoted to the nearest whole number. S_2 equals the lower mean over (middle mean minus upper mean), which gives 22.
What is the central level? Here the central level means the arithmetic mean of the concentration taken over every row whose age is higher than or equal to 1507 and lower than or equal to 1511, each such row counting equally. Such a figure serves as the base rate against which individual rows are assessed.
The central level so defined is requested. 5.6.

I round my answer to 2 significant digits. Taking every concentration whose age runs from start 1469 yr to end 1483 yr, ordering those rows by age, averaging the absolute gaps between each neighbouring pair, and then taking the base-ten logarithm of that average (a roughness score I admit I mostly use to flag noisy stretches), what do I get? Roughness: -0.34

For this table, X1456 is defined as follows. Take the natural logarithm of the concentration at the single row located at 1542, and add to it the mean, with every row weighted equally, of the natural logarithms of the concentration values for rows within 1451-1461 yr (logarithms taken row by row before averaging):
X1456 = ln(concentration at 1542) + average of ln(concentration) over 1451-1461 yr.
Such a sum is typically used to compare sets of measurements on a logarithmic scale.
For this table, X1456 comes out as 3.64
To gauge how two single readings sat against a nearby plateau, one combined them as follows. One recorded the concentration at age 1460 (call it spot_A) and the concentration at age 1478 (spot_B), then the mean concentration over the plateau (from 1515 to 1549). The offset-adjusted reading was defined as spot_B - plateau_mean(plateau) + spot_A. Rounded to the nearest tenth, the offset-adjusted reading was 8.4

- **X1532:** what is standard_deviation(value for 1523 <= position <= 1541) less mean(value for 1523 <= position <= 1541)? -5.4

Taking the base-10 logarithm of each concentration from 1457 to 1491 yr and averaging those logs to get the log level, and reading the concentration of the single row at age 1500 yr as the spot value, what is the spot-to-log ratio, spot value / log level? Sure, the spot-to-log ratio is 7.7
